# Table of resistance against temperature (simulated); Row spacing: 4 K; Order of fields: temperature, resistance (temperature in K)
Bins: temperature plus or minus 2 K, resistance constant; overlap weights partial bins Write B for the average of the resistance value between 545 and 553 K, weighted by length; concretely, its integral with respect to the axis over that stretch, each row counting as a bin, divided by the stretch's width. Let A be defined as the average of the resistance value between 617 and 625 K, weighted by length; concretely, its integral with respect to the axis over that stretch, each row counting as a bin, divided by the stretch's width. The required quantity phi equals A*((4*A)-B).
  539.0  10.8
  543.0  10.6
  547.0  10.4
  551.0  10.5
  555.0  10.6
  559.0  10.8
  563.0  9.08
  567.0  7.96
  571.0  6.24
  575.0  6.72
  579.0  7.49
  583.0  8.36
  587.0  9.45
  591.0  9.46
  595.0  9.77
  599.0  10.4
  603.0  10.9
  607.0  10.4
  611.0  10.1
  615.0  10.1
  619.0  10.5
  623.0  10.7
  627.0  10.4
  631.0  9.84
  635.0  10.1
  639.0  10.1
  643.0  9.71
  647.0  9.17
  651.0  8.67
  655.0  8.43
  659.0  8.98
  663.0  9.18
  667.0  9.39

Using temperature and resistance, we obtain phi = 339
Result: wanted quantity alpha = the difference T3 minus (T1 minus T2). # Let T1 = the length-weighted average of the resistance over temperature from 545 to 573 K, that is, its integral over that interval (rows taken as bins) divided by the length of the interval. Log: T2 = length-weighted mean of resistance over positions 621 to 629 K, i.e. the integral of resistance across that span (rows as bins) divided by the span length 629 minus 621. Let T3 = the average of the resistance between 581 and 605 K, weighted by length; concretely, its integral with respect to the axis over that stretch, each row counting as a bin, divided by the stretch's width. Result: 11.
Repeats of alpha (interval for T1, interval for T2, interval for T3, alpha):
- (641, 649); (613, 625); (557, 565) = 11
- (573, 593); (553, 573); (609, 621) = 11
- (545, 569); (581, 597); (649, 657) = 8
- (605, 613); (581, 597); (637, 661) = 8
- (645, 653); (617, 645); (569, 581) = 8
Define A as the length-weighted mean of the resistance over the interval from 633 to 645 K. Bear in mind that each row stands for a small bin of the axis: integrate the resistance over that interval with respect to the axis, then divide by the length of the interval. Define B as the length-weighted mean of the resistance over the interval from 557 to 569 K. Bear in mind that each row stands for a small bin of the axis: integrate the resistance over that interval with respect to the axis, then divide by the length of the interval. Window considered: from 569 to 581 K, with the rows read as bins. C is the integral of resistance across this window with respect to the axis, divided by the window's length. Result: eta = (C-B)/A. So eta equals -0.25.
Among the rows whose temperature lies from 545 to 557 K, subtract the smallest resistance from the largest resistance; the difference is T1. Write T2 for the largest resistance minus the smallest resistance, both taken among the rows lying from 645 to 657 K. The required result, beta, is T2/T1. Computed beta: 3.7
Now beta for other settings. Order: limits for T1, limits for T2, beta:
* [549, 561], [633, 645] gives 1.3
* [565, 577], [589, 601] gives 0.5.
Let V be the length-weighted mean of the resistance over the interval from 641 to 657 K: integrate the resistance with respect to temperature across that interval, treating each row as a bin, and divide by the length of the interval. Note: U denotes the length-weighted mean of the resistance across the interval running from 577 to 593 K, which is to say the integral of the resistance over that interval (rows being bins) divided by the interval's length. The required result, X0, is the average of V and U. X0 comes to 8.8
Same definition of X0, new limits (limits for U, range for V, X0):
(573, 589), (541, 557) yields 9.3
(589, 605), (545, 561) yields 10.4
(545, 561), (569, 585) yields 8.9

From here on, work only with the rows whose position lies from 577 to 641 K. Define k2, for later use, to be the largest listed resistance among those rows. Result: 10.9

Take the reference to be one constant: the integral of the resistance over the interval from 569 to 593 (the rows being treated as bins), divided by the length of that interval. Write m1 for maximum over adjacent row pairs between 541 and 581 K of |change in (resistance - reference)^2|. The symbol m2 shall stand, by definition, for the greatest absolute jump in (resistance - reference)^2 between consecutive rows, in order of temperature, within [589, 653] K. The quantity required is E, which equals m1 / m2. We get 2.5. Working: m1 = 6.83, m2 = 2.7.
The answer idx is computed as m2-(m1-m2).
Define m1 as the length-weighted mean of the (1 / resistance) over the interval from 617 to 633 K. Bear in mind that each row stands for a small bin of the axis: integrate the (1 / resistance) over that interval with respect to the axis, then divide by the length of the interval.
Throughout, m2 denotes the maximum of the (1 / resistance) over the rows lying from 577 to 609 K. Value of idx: 0.17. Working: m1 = 0.097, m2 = 0.13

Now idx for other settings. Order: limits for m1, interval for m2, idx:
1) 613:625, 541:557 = 0.10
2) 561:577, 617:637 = 0.07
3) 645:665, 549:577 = 0.21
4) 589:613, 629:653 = 0.13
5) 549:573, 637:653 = 0.12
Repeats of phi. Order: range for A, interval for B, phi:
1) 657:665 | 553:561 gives 233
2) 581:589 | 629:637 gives 228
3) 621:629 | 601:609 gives 333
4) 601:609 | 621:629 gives 341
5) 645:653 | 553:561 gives 223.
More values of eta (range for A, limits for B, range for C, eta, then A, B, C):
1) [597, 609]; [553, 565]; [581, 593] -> -0.10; 10.6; 10.2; 9.1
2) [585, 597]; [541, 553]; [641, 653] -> -0.14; 9.6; 10.5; 9.2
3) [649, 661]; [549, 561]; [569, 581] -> -0.44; 8.7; 10.6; 6.8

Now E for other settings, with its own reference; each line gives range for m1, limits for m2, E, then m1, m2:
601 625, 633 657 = 1.7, 2.70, 1.6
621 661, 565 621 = 0.8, 2.43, 2.9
